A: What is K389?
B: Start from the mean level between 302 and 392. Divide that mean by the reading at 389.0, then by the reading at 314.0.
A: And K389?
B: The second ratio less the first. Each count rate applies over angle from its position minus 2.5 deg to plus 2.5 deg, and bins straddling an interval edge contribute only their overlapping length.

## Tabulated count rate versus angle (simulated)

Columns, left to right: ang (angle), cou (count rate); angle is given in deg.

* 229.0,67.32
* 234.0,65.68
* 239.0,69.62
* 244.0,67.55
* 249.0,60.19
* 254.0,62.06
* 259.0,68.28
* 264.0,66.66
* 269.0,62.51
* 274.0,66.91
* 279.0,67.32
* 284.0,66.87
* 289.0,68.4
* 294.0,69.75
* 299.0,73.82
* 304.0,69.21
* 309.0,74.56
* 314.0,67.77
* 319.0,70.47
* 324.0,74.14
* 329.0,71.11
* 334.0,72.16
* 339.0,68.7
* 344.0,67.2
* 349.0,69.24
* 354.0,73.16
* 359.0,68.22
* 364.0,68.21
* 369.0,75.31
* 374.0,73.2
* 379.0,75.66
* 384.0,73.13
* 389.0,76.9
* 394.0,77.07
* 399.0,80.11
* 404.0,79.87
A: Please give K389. 0.13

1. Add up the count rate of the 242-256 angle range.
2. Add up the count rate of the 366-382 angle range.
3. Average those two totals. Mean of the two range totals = 207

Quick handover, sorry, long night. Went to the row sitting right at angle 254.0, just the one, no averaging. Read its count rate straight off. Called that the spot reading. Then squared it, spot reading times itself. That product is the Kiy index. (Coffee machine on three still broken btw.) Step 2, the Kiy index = 3851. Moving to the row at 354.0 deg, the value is 5352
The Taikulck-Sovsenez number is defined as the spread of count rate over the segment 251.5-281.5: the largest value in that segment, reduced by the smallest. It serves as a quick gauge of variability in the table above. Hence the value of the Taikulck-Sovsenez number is 6.2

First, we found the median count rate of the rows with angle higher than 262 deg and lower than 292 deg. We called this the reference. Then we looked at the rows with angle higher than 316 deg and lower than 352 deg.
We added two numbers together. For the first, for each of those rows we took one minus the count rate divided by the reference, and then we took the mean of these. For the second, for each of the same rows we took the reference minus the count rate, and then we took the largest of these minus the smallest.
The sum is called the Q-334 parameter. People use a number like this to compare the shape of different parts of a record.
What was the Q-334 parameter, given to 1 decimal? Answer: 6.9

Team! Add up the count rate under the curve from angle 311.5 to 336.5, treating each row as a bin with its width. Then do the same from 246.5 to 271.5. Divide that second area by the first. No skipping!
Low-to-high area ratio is 0.90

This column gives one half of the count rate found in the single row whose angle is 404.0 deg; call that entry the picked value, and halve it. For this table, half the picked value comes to 39.9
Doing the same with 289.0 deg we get 34.2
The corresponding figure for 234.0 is 32.8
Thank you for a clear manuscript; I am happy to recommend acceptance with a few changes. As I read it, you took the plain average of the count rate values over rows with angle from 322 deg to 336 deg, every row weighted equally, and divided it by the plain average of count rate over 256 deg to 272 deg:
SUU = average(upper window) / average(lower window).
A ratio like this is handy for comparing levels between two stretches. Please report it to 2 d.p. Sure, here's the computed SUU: 1.10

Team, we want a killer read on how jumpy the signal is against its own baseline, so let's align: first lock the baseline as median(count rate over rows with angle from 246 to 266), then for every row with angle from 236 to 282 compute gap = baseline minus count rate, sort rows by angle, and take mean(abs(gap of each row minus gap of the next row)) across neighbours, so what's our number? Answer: 3.51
